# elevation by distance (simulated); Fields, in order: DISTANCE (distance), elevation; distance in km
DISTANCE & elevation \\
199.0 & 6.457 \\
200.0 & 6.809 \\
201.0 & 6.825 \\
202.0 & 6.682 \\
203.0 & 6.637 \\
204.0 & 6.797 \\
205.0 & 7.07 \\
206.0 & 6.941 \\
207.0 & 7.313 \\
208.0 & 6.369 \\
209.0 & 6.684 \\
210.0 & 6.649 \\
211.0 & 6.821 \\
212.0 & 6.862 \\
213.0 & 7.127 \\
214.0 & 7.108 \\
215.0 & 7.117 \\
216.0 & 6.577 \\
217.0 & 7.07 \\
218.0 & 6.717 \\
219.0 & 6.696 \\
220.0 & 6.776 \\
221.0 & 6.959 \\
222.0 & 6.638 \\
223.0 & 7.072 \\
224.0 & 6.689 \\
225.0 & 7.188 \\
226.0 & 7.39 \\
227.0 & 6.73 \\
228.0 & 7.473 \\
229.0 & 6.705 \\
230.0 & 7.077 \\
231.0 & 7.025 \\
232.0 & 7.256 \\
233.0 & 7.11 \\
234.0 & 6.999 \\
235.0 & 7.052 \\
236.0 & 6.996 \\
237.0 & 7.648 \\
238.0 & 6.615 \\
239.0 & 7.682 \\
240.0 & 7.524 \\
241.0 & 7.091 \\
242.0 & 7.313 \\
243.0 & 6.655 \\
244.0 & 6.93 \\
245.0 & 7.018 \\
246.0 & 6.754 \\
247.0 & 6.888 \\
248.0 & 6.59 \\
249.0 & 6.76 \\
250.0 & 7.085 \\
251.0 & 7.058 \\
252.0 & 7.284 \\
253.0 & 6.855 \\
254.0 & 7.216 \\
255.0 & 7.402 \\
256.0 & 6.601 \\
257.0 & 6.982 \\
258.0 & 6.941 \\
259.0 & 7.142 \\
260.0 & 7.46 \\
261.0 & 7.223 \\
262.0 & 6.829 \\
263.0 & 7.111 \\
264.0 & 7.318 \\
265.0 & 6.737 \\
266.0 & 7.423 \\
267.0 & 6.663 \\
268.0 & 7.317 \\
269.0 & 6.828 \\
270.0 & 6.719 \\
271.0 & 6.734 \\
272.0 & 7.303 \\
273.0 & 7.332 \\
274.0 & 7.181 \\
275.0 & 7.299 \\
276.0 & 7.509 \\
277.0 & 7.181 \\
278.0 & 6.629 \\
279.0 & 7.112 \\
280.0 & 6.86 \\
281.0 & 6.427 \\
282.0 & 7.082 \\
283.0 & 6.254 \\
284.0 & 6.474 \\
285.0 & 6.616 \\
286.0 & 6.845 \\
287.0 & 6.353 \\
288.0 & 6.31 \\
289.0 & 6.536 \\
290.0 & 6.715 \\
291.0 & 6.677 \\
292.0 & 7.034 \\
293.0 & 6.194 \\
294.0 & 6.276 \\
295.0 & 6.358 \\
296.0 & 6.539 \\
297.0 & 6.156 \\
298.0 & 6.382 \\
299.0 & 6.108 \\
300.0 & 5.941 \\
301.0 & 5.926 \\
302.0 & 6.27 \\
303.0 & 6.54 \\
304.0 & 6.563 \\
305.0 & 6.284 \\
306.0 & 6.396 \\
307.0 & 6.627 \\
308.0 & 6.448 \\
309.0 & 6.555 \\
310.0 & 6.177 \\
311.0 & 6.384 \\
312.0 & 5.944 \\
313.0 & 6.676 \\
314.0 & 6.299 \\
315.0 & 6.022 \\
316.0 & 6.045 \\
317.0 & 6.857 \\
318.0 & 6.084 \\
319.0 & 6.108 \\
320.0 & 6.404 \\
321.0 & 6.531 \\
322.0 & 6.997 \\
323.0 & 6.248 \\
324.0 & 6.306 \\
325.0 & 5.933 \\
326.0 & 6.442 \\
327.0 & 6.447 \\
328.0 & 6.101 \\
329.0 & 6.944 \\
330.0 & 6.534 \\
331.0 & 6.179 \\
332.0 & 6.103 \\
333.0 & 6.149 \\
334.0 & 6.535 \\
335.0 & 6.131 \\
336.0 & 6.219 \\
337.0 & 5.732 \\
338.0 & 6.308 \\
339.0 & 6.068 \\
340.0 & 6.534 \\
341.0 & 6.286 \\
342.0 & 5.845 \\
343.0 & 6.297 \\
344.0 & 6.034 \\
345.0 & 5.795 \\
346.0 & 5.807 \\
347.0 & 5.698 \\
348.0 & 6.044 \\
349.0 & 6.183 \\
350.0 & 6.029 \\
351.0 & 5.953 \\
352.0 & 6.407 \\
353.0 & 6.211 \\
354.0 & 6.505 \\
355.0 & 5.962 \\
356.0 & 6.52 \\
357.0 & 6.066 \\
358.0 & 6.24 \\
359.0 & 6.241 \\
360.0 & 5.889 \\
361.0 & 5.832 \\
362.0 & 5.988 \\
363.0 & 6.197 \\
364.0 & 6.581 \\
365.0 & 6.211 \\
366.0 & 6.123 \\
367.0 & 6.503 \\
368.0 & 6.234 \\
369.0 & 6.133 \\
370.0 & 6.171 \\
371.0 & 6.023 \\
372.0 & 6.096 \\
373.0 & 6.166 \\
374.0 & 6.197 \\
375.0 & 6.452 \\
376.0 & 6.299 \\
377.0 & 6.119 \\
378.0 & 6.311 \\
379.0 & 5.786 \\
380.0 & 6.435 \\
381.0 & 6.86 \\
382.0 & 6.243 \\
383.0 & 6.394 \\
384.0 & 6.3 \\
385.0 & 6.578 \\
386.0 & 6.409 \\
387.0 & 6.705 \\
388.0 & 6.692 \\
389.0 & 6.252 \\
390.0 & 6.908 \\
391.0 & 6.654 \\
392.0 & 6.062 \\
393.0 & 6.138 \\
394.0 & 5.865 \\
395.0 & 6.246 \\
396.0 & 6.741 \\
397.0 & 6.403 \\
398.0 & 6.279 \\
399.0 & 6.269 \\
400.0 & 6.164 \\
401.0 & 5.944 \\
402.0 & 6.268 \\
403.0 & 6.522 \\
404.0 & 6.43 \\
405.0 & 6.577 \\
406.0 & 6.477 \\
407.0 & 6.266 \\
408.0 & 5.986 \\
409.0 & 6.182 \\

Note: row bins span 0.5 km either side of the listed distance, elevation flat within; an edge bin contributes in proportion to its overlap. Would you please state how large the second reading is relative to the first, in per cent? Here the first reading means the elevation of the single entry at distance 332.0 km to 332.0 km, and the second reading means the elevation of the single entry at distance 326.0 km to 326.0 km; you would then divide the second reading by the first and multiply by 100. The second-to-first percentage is 106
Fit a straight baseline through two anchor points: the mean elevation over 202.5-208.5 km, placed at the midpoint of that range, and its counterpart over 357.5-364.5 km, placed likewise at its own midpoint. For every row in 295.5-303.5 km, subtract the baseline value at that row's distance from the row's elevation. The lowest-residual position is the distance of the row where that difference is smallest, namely 301.0 km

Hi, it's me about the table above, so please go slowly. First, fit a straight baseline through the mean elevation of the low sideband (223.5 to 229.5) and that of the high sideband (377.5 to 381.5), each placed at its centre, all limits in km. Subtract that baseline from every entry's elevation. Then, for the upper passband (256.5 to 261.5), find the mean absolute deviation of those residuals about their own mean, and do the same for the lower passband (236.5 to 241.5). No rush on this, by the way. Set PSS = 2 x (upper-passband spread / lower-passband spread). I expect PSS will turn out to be 0.9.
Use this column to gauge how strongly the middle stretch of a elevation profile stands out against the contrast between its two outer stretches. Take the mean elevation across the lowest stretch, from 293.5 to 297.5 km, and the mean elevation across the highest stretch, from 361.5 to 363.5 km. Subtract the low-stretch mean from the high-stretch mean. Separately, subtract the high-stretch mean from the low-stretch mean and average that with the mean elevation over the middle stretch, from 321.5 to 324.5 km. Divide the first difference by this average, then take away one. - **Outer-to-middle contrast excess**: -1.07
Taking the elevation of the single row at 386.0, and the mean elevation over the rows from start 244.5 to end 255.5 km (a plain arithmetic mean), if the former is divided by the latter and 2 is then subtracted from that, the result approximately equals -1.08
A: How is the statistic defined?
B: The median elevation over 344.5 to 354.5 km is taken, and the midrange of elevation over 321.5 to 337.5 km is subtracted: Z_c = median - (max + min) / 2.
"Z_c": -0.3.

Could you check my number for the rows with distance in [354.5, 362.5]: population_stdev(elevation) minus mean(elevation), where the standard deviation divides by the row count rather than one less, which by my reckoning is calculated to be -5.88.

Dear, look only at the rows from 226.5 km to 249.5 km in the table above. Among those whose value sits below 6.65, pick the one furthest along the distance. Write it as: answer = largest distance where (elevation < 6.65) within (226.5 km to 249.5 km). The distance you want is 248.0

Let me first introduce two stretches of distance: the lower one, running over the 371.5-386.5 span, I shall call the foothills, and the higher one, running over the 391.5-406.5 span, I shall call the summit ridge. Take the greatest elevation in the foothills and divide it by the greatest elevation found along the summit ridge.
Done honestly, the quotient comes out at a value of 1.02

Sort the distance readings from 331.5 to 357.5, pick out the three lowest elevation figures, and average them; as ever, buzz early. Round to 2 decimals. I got 5.74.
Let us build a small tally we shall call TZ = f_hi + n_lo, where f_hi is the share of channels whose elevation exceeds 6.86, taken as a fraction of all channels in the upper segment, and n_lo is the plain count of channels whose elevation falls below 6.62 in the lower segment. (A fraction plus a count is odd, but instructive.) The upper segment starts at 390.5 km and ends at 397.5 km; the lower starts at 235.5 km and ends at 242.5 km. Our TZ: 1.0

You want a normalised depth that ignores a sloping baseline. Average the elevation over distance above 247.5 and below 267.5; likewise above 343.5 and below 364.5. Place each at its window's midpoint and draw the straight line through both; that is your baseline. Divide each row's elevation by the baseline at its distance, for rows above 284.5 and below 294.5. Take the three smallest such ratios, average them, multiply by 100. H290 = 93.4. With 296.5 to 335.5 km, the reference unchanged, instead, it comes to 90.2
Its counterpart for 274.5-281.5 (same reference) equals 97.3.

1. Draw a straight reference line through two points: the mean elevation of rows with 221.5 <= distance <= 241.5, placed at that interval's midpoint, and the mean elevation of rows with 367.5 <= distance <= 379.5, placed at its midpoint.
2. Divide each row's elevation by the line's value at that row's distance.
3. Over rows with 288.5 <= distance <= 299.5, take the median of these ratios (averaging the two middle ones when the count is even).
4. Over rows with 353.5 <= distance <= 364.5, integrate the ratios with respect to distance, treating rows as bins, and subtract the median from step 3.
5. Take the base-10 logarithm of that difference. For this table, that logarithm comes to 0.996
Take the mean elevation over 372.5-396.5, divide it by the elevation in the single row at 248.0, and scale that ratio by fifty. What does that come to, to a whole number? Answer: 48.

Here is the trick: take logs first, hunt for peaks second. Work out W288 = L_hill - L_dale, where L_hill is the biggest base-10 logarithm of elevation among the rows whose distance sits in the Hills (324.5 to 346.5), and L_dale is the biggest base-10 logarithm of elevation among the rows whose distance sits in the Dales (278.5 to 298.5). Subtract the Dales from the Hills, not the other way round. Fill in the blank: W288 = -0.01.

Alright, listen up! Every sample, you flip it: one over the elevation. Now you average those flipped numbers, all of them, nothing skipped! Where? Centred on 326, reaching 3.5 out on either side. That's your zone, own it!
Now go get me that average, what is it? 0.1579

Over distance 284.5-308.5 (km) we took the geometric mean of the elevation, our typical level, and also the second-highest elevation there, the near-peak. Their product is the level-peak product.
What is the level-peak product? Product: 43.9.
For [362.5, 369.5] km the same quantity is 40.8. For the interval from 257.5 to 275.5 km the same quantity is 52.6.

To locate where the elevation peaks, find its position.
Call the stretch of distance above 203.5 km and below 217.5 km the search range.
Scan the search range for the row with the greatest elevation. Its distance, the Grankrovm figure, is 207.0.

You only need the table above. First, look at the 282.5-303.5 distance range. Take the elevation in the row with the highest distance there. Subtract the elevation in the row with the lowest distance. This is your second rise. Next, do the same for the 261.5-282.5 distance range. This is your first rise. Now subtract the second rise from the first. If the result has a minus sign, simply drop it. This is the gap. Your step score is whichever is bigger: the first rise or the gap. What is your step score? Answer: 0.25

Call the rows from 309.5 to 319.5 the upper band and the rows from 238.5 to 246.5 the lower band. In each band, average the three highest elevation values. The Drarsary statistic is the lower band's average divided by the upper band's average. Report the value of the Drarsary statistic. 1.13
